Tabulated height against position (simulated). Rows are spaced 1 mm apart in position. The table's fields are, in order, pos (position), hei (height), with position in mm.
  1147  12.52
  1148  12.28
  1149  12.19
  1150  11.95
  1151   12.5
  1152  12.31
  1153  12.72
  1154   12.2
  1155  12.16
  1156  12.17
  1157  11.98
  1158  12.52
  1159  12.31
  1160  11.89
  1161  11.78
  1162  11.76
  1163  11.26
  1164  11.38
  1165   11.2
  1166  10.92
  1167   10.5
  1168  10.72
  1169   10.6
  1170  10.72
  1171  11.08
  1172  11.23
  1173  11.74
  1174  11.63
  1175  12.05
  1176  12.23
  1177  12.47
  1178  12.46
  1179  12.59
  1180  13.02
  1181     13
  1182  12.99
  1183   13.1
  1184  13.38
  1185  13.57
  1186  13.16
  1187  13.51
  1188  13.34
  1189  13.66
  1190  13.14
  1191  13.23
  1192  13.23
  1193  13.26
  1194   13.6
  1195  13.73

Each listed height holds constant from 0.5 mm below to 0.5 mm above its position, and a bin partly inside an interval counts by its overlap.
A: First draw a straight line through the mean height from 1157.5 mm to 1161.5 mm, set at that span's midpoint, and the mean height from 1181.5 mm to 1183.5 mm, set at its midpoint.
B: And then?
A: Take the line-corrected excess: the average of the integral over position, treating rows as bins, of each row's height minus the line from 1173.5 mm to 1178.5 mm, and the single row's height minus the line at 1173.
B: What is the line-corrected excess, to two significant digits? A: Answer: -2.0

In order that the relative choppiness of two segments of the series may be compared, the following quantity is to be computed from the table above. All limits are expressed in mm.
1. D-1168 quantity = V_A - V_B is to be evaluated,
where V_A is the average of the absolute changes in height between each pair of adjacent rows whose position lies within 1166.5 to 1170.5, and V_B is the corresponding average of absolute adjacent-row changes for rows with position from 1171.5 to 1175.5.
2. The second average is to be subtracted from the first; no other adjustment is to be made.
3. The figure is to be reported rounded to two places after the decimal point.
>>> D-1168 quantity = -0.19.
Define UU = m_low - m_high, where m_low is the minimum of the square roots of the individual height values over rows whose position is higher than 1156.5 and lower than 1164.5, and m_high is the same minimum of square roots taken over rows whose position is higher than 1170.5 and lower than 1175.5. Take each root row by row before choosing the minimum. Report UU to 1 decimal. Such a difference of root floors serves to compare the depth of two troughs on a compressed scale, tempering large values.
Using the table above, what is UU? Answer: 0.0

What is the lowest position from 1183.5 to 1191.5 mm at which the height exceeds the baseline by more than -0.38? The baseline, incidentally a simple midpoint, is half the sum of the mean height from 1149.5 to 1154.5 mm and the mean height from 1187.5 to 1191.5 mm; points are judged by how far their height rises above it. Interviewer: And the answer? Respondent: 1184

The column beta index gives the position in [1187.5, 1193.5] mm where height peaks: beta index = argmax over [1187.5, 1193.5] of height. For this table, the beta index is 1189 mm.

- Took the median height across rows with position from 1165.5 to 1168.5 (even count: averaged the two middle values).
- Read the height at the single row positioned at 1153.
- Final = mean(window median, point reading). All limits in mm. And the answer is 11.7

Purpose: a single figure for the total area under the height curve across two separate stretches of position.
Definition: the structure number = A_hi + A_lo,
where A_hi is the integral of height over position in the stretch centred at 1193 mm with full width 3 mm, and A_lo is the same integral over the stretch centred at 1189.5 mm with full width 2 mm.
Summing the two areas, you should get 67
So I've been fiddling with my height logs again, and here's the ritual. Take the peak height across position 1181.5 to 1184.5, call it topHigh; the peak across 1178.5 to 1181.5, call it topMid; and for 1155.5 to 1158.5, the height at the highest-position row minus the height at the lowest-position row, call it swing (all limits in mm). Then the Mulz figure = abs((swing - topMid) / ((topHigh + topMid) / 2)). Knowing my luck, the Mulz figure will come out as 0.960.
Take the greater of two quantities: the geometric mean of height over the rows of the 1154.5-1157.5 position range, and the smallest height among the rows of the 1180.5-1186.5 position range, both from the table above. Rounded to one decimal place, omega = 13.0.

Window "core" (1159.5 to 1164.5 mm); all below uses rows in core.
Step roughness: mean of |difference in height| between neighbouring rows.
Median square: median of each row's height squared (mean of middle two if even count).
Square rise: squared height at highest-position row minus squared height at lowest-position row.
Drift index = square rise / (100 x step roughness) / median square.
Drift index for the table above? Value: -0.0046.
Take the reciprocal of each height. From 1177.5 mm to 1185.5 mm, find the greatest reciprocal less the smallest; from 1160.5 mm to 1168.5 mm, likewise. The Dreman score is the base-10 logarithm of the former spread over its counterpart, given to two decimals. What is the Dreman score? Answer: -0.20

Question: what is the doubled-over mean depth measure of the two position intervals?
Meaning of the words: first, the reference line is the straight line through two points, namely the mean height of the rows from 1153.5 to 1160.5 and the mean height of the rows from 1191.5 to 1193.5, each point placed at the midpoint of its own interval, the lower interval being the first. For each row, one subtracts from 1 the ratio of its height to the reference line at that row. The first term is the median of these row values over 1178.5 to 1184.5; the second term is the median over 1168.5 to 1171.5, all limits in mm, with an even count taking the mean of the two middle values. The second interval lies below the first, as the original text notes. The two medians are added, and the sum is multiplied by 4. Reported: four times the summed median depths 0.55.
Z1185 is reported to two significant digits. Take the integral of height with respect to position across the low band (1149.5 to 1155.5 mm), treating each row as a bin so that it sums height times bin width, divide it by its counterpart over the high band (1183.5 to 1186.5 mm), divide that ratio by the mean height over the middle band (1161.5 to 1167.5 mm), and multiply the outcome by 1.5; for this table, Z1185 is 0.25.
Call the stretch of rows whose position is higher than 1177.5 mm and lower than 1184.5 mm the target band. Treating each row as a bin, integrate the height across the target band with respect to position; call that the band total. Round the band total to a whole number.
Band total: 91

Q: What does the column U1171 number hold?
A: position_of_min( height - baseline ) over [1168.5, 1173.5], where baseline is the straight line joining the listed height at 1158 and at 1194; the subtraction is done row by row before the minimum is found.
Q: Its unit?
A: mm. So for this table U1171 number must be 1169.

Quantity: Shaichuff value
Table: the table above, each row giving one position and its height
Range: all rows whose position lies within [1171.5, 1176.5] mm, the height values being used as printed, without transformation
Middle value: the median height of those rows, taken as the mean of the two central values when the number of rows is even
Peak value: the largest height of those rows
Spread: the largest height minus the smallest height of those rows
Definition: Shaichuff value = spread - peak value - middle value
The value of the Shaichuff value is -23.0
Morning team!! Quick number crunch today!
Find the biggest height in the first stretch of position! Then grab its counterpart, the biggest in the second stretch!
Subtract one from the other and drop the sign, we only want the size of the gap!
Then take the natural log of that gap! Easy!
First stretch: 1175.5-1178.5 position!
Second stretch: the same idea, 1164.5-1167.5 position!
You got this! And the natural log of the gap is 0.24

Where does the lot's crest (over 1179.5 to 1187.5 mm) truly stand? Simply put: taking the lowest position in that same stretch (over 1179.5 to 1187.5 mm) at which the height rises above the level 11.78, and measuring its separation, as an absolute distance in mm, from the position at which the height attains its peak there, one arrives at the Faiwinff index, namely 5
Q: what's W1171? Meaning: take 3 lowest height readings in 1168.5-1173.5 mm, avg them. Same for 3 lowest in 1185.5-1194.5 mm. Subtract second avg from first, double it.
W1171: -4.8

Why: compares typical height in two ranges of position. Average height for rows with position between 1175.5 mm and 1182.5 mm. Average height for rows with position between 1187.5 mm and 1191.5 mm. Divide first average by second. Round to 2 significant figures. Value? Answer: 0.95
